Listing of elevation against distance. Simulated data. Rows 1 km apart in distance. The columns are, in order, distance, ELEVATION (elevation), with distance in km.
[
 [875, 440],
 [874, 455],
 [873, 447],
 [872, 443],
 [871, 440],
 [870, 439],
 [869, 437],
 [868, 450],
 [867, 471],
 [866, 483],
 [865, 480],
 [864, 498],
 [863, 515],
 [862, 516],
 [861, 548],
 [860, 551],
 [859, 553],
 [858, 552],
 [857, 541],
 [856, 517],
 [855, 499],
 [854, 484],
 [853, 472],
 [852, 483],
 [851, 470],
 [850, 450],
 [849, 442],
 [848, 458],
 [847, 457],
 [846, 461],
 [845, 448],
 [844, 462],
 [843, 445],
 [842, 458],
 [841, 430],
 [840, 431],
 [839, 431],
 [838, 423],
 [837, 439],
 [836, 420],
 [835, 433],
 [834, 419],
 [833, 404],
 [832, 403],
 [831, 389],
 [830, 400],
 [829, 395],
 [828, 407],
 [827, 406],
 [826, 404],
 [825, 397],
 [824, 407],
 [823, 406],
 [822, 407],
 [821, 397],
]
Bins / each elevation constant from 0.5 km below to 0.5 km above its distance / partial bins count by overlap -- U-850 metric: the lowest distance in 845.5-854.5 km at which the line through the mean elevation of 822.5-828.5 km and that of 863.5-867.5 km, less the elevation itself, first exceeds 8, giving 849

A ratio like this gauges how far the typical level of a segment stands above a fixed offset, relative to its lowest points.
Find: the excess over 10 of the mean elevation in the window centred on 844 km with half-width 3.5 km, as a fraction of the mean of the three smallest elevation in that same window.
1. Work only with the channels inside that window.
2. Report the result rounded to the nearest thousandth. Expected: 1.001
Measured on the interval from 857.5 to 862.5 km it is 0.992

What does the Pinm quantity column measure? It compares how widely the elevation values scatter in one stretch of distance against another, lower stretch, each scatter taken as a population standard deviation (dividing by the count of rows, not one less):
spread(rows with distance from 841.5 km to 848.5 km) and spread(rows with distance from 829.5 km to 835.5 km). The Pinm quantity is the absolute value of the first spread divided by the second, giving 0.4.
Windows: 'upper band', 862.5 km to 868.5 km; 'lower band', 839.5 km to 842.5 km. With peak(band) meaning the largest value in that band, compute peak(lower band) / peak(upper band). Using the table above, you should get 0.889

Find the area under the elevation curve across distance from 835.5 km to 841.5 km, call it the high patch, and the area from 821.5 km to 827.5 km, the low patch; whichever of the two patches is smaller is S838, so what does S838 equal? 2427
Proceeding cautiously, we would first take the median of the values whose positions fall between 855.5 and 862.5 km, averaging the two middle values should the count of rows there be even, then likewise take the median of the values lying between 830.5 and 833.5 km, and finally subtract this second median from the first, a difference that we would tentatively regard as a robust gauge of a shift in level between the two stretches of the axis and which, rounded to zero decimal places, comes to 145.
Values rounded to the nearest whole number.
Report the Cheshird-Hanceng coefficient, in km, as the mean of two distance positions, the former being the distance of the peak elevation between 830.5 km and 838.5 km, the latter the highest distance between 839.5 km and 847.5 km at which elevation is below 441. 839 km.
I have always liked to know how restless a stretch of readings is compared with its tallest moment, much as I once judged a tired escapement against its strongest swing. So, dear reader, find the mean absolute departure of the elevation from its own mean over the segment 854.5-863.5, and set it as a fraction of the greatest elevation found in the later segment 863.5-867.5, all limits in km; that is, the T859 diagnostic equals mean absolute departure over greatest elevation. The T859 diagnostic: 0.037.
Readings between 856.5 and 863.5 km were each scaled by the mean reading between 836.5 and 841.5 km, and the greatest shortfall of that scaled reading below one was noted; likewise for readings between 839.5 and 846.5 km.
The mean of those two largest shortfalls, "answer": -0.097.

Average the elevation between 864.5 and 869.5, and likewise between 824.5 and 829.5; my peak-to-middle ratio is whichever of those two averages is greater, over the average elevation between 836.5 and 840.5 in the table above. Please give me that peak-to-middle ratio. 1.08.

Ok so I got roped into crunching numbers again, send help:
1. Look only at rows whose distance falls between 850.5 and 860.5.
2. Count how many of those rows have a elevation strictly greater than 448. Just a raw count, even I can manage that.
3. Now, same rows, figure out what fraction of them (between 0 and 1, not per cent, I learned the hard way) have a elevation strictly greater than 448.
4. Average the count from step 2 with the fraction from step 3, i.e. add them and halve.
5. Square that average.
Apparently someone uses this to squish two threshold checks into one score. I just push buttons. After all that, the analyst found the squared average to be 30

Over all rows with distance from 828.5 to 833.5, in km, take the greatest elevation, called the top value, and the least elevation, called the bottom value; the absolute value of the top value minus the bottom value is 15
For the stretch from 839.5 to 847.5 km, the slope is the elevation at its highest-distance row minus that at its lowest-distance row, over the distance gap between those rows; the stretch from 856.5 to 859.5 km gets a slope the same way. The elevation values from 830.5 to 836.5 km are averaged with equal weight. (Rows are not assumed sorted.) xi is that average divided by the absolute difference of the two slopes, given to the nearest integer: 180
